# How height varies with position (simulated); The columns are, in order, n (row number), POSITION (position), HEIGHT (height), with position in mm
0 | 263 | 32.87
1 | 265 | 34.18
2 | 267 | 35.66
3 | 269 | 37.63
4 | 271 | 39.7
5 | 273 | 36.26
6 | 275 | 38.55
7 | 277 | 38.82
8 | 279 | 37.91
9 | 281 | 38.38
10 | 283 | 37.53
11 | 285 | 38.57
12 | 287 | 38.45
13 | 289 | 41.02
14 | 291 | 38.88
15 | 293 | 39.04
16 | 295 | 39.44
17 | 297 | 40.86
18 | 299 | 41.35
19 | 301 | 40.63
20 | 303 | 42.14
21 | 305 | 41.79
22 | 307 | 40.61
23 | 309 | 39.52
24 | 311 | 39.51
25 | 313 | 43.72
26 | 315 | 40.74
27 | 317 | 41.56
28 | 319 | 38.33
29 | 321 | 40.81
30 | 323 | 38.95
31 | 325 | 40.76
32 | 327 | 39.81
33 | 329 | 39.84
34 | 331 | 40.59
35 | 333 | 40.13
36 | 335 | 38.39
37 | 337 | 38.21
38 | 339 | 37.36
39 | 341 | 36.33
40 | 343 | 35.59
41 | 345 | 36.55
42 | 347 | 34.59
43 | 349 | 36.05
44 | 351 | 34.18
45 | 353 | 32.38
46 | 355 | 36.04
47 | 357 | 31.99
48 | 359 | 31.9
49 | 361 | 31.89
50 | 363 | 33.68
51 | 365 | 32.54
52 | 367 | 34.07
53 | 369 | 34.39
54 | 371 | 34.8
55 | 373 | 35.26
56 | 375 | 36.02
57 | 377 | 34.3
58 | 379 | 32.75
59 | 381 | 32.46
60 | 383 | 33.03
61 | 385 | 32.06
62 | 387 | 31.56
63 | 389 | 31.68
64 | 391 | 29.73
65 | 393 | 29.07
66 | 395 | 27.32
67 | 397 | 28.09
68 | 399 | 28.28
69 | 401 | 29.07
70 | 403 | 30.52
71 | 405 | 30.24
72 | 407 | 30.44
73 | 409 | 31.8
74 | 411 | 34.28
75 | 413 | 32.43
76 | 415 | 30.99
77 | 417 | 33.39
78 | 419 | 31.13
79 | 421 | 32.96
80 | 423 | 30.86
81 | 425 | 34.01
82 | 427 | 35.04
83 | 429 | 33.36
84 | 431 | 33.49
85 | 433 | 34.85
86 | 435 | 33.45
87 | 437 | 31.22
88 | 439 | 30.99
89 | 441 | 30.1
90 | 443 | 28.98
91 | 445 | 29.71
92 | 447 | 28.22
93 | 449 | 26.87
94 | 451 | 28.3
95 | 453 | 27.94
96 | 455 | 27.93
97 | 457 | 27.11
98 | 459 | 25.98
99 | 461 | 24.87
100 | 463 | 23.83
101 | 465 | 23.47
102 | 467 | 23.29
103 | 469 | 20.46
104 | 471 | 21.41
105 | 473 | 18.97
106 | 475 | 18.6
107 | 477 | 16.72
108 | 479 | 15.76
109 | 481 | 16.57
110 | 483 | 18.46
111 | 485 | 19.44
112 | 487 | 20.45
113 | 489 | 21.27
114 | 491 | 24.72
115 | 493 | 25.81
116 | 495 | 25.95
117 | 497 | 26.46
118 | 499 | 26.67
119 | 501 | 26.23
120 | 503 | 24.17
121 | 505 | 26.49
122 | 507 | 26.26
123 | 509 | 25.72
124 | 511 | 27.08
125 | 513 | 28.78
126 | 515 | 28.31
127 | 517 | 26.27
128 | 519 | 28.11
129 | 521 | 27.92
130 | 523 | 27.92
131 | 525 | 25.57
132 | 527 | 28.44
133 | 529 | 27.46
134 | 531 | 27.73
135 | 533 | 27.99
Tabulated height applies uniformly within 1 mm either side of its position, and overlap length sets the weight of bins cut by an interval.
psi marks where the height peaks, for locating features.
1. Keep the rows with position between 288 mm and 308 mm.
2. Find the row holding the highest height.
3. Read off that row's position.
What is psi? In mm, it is 303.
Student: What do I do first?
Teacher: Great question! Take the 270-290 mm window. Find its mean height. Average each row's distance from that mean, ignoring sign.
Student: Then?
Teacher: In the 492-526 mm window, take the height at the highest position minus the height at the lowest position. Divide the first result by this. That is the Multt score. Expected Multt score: -3.4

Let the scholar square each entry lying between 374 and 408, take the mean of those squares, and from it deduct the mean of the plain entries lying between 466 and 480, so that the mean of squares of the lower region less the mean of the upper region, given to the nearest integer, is 945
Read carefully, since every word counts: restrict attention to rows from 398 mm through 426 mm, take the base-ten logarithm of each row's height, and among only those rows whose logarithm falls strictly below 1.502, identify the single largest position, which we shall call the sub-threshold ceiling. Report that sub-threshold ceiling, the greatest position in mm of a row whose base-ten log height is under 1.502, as 423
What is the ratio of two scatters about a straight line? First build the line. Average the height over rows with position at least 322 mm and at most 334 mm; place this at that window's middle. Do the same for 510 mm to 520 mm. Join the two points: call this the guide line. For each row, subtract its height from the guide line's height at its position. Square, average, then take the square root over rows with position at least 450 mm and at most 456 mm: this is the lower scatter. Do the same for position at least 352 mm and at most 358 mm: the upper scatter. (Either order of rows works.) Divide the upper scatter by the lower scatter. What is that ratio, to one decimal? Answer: 1.4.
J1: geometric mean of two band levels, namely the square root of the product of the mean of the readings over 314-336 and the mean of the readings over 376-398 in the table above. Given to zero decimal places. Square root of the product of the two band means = 35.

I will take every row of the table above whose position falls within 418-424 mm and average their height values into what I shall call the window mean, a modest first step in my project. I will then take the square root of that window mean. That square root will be 5.6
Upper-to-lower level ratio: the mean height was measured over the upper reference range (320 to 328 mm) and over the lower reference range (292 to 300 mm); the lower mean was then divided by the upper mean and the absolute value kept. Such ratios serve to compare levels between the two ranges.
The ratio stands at 1.00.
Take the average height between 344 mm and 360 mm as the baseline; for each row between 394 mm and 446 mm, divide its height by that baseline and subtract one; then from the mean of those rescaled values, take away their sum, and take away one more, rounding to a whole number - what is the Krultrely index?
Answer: 1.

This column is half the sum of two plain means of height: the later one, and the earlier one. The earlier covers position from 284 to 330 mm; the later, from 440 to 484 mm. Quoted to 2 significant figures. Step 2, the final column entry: 32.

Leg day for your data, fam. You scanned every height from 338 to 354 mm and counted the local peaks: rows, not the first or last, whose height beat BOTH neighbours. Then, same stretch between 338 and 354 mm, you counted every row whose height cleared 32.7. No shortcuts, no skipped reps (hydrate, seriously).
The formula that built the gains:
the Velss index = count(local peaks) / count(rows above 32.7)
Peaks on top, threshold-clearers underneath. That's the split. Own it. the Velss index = 0.29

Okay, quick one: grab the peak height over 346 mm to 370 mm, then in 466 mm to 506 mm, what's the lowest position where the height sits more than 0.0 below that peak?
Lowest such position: 467 mm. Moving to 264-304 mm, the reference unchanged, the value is 265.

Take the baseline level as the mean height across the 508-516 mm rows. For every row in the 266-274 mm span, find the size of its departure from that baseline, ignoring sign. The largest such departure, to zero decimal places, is 12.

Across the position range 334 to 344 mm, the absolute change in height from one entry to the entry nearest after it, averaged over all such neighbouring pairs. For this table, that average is 0.70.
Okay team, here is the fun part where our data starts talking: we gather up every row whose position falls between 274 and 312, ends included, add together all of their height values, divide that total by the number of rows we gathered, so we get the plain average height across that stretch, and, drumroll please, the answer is 40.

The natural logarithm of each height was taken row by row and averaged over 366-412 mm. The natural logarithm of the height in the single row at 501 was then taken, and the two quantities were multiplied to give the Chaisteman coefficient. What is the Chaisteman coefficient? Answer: 11.3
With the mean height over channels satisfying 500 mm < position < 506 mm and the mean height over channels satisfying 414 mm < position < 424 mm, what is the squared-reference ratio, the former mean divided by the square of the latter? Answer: 0.0252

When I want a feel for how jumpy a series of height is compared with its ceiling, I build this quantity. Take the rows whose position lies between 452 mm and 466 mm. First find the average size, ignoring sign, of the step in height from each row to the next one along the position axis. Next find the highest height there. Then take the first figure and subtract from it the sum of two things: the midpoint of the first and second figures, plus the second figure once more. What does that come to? -41.5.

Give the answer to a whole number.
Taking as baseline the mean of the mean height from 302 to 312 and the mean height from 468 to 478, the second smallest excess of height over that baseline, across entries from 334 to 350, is 6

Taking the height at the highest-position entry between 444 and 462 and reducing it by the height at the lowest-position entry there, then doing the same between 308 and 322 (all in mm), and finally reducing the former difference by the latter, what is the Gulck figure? -6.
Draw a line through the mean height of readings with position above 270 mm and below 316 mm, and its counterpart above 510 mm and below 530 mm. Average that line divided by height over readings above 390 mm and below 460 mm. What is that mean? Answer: 1.08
